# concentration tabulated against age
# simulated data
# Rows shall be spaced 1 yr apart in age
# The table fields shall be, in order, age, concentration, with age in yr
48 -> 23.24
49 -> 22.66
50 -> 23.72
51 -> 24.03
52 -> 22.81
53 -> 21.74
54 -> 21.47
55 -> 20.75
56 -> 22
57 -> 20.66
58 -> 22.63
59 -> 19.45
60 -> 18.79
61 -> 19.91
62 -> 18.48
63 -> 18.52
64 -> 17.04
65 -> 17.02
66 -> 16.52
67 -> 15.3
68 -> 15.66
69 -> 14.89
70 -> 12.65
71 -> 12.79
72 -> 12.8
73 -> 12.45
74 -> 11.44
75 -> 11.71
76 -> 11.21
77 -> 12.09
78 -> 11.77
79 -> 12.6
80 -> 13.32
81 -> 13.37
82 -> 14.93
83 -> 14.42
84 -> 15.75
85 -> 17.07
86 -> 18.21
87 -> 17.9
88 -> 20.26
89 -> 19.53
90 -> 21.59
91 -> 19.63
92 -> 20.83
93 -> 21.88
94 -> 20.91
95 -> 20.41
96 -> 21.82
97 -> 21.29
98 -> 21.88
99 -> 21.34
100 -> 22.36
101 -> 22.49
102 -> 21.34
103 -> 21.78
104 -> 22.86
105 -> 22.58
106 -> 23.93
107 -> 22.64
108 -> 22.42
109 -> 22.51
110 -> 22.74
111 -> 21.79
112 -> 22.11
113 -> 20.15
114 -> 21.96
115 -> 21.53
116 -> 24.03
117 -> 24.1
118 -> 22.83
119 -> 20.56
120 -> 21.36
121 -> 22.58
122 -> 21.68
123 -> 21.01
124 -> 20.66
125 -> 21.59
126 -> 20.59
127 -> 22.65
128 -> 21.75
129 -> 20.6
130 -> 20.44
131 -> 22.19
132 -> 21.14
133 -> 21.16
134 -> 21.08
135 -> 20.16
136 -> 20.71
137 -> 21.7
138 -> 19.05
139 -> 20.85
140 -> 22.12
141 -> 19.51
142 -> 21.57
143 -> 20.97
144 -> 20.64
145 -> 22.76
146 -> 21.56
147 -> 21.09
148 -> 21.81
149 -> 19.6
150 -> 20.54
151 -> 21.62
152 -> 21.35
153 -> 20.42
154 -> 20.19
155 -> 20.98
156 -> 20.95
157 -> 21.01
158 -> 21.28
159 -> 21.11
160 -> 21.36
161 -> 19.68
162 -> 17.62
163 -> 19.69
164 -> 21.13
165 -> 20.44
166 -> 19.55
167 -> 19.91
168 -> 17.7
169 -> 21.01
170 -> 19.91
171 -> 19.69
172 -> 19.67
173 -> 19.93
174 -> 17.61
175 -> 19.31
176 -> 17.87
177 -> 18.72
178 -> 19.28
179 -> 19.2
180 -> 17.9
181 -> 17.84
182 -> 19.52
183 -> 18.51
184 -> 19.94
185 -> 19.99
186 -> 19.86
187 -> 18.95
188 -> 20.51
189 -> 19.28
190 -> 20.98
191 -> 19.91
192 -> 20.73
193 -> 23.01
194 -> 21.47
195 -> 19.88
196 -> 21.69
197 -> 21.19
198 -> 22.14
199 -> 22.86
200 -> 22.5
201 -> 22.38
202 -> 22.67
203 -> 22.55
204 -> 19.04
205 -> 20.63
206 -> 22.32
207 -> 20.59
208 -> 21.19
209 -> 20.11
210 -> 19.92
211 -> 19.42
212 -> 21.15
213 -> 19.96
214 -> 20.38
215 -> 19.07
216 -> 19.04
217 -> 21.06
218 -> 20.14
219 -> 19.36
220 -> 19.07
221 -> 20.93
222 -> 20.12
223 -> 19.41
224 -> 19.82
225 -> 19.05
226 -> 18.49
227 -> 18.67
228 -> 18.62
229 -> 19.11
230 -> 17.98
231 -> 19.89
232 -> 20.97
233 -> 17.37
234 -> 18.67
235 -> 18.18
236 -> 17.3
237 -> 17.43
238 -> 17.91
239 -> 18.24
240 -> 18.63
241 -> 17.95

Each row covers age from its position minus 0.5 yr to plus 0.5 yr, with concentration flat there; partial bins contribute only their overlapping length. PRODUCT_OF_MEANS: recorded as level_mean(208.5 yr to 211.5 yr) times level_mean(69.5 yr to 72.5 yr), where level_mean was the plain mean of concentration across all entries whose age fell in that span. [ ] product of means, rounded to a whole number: 253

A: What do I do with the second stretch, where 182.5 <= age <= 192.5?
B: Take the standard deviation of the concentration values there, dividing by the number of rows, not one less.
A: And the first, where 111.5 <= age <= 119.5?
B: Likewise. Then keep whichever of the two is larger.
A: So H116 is 1.4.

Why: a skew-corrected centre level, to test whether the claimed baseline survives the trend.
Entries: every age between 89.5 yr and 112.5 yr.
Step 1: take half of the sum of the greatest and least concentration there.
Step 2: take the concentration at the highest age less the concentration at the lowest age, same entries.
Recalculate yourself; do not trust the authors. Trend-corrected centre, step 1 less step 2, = 21.3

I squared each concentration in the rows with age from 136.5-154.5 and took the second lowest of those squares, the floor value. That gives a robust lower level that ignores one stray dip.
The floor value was 381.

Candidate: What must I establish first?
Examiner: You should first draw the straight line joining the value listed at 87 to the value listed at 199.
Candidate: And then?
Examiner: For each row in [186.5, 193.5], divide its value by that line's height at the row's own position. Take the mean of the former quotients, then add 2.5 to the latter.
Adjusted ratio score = 3.41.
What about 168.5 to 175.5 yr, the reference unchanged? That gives 3.40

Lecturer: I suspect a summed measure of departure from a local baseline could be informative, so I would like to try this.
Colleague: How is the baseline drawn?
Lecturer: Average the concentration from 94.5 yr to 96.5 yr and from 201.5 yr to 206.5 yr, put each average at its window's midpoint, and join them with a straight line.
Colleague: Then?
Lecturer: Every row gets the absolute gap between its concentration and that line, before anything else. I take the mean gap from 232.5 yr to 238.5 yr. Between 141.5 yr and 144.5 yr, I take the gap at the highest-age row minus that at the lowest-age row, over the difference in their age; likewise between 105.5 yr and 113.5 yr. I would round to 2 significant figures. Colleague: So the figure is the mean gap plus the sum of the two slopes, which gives 3.6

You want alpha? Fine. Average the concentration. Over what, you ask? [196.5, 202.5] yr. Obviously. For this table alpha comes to 22.3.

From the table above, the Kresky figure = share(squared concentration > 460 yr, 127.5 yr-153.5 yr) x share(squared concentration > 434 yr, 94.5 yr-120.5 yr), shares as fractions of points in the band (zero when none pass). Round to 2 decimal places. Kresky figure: 0.31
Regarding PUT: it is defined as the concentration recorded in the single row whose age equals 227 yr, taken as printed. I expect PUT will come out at 18.67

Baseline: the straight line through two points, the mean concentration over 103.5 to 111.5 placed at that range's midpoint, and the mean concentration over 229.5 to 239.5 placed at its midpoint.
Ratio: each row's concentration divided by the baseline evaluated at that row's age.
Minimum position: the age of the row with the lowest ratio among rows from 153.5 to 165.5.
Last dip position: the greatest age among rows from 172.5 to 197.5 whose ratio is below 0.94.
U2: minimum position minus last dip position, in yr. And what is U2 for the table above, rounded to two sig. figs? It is -21 yr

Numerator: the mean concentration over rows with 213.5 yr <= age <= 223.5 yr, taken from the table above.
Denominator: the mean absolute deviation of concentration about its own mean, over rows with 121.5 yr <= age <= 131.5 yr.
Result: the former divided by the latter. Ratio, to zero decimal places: 30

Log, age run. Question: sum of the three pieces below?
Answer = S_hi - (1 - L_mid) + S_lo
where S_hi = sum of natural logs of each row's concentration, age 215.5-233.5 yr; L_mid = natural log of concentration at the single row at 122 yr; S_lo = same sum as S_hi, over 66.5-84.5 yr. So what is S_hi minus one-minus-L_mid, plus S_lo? 102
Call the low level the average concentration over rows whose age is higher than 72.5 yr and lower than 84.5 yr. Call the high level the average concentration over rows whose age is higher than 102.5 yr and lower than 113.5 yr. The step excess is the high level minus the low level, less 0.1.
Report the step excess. 9.3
